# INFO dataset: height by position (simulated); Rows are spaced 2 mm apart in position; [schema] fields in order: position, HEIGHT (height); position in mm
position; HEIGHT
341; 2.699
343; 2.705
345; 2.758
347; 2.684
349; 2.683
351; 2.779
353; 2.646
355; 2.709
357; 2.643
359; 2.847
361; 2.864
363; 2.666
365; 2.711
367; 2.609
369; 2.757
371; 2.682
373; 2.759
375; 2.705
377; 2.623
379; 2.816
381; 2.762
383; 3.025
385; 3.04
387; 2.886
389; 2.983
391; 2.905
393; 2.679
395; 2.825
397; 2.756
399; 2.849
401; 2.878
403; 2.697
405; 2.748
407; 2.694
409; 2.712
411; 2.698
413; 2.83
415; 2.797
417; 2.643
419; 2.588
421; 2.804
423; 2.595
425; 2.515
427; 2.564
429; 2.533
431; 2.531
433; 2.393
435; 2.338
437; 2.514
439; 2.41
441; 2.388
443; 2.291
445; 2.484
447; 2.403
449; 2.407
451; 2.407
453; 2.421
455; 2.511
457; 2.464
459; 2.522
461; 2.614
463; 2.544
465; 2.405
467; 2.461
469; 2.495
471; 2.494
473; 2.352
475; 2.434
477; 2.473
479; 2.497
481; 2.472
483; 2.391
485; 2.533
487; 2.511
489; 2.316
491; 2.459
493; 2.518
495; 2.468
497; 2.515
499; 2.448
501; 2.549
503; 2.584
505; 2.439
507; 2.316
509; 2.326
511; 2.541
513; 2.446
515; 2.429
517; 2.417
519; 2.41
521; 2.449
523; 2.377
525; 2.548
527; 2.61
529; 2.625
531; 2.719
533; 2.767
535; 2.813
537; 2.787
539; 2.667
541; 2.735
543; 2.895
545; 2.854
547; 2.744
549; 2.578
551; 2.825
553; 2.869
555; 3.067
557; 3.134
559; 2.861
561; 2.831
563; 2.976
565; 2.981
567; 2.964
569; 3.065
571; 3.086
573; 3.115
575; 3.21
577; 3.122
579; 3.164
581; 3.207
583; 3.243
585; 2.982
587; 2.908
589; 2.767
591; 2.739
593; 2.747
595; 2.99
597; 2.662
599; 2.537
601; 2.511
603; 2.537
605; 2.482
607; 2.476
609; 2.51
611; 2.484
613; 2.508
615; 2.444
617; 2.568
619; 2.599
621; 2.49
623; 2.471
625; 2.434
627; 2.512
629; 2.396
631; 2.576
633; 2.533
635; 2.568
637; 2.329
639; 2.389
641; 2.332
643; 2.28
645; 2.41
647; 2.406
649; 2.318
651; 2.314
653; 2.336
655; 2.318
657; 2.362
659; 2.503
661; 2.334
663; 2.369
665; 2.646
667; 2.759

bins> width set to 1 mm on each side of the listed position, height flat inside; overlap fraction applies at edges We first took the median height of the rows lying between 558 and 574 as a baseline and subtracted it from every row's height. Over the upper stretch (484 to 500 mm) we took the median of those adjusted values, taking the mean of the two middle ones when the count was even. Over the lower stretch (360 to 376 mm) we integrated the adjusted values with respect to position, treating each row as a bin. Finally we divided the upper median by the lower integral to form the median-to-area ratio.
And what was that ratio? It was 0.12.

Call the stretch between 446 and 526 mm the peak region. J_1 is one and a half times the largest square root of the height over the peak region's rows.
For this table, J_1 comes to 2.43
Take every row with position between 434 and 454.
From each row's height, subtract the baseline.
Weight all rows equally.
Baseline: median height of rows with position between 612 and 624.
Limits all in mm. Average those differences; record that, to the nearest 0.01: -0.09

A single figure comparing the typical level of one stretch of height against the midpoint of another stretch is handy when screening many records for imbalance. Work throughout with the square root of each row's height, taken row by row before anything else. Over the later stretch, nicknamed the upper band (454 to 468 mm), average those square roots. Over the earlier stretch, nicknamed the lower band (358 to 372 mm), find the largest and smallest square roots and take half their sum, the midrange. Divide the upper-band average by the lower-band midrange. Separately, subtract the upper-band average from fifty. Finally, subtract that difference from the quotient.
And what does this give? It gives -47.46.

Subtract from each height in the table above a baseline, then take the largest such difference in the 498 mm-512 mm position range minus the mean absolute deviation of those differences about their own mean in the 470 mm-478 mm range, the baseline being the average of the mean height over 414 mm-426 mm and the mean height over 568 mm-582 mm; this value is -0.36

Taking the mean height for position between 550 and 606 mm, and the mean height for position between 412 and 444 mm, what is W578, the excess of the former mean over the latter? 0.37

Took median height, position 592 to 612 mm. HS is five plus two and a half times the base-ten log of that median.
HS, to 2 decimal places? 6.01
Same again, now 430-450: 5.95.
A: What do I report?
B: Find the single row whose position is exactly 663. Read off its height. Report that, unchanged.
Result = 2.369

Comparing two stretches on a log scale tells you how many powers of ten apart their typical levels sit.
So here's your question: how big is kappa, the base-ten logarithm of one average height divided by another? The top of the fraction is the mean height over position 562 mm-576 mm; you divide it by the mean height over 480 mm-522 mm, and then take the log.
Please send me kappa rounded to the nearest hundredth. 0.10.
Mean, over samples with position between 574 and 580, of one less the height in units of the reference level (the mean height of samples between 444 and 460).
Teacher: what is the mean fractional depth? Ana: -0.29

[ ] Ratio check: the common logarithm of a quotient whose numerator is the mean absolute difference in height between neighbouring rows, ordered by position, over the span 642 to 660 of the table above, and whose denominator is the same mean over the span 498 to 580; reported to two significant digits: -0.18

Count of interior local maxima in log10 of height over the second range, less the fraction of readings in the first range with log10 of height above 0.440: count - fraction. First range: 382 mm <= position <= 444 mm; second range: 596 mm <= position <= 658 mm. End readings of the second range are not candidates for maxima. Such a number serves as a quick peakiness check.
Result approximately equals 9.6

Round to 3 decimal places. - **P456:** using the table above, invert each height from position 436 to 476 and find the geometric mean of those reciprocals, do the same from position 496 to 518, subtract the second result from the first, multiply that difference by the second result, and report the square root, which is 0.017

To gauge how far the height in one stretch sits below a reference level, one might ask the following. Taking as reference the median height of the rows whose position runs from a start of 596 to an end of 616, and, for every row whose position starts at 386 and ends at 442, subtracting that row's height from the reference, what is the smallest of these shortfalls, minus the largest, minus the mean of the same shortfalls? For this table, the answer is -0.48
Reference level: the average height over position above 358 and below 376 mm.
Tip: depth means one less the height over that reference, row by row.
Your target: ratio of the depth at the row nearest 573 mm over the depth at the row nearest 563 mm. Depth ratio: 1.6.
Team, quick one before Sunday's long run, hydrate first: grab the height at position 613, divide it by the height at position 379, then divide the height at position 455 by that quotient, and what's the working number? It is 2.82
